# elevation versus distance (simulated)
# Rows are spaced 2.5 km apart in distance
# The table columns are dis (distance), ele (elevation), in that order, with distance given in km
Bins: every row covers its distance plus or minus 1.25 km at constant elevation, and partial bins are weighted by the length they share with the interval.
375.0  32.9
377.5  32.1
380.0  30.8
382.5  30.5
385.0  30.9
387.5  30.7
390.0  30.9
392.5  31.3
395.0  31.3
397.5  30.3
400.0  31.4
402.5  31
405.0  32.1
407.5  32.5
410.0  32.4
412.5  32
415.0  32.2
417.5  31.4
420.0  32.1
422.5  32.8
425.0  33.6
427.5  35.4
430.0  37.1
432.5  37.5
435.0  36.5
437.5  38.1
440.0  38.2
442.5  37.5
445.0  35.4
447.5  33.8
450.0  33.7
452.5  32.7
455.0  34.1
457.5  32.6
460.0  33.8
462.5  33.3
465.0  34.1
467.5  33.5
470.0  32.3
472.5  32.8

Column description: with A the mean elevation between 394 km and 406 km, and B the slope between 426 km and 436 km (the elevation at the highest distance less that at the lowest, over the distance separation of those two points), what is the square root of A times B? 2.14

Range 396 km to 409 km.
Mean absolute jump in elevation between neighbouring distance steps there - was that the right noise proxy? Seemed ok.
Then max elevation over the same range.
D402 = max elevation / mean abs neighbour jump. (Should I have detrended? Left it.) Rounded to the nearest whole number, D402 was 43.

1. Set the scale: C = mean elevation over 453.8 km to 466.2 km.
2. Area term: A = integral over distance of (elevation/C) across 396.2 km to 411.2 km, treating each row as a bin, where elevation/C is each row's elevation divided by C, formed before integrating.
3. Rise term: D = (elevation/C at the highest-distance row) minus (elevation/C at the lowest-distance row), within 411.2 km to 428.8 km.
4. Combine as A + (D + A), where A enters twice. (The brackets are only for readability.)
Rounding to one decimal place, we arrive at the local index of 28.3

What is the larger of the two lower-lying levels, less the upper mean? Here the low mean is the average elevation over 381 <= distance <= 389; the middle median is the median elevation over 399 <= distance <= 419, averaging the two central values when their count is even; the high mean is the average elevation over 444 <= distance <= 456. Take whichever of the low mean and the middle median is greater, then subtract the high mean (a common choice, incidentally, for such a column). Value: -2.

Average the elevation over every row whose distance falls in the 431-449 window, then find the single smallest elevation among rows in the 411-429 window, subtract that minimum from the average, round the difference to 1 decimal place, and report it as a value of 5.3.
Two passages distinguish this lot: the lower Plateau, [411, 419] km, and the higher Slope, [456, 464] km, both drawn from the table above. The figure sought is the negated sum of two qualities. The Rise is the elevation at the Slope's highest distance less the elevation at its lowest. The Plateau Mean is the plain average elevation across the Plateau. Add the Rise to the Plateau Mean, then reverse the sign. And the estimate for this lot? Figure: -33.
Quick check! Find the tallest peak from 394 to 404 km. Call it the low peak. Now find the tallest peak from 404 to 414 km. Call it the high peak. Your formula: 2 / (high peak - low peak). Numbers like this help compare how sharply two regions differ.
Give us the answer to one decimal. 1.8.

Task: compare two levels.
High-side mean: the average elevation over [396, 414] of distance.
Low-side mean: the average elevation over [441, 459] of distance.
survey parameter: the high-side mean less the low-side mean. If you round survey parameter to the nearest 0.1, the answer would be -2.6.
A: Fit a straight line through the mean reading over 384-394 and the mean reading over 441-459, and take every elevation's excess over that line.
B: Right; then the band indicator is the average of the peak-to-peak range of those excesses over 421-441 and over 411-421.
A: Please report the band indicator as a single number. 2.71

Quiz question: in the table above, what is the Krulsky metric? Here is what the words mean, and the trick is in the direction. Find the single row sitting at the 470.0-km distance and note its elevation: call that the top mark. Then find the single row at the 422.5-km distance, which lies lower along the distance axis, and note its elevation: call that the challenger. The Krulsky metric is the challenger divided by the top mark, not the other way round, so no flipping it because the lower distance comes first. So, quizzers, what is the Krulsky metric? 1.02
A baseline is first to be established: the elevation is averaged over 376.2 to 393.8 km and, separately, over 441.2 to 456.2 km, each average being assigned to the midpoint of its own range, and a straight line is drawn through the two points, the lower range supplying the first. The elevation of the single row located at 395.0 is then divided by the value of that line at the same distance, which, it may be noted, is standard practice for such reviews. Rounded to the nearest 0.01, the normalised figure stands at 0.99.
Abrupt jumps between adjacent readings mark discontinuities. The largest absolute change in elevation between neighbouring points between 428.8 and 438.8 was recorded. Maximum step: 1.60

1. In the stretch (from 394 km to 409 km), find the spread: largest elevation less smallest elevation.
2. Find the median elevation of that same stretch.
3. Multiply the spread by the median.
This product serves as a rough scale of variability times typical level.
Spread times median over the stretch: 69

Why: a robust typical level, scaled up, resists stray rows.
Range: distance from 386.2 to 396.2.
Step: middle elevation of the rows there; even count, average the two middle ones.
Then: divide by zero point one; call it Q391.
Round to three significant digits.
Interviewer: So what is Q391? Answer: 311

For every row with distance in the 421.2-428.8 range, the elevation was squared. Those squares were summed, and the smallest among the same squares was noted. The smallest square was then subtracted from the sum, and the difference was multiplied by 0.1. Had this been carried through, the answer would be 238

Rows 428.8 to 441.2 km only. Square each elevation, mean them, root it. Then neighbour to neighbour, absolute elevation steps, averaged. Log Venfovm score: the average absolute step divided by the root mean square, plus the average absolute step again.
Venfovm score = 0.8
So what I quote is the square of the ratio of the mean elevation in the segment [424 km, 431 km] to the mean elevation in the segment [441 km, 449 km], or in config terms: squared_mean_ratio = 0.99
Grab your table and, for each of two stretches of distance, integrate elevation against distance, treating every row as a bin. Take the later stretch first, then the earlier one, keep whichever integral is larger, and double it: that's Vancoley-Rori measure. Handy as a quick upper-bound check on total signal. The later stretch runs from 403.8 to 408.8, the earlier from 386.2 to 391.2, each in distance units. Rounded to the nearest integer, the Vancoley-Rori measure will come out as 323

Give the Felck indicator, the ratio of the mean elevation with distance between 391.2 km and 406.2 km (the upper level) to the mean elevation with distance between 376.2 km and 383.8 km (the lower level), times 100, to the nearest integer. 100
